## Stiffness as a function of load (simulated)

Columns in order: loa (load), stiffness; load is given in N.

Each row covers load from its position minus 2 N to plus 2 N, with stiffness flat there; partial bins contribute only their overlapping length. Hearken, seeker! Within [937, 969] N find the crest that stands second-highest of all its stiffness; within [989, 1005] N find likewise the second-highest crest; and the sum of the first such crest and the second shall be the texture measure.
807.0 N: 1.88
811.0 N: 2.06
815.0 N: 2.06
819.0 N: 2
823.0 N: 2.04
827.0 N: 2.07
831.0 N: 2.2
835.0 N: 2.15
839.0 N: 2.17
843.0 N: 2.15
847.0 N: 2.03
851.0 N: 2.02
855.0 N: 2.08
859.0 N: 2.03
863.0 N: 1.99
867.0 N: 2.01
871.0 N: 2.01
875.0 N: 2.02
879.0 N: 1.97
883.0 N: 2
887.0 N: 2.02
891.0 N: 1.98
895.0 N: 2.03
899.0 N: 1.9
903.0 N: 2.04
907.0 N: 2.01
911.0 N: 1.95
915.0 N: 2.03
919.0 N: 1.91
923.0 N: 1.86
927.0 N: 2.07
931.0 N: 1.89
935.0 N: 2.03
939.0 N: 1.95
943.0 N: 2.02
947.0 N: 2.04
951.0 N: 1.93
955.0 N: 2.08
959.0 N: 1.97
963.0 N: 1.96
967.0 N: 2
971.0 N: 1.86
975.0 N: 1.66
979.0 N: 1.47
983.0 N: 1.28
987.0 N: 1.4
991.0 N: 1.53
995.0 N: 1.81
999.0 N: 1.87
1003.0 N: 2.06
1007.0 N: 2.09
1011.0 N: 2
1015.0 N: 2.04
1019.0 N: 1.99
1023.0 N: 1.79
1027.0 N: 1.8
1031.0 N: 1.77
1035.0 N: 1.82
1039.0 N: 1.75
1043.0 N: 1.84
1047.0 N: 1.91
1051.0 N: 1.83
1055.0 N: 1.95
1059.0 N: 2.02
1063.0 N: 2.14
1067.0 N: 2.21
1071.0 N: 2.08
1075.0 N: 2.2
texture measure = 3.91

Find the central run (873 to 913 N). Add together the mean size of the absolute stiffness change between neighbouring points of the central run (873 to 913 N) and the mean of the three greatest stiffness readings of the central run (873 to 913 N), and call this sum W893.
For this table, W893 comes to 2.09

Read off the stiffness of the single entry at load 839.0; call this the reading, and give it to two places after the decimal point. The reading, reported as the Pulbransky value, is 2.17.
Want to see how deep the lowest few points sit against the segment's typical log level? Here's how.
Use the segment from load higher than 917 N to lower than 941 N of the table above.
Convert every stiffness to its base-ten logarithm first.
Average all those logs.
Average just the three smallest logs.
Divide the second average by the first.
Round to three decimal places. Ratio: 0.950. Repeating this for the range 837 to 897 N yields 0.963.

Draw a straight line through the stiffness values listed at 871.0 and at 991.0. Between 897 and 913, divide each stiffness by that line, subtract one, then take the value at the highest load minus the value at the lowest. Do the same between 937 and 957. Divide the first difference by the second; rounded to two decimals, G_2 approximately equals 0.44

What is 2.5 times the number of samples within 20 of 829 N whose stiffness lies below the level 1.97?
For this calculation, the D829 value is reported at 0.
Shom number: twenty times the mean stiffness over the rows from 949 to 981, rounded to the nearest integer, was 37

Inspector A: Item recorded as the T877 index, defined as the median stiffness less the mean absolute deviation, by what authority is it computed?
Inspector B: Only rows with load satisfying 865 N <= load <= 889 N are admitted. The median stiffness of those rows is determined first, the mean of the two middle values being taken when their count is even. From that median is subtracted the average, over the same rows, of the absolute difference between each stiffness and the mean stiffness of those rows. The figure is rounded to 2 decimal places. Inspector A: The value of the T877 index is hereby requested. 2.00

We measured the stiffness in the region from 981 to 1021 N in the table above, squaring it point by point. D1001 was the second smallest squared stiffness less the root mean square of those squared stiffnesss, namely -1.5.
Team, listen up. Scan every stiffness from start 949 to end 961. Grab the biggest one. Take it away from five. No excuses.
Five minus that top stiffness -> 2.92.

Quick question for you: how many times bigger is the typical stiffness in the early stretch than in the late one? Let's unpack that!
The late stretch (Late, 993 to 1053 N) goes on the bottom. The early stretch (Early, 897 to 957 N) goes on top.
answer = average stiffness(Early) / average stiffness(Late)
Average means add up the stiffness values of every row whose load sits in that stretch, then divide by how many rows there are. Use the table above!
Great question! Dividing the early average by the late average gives 1.05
